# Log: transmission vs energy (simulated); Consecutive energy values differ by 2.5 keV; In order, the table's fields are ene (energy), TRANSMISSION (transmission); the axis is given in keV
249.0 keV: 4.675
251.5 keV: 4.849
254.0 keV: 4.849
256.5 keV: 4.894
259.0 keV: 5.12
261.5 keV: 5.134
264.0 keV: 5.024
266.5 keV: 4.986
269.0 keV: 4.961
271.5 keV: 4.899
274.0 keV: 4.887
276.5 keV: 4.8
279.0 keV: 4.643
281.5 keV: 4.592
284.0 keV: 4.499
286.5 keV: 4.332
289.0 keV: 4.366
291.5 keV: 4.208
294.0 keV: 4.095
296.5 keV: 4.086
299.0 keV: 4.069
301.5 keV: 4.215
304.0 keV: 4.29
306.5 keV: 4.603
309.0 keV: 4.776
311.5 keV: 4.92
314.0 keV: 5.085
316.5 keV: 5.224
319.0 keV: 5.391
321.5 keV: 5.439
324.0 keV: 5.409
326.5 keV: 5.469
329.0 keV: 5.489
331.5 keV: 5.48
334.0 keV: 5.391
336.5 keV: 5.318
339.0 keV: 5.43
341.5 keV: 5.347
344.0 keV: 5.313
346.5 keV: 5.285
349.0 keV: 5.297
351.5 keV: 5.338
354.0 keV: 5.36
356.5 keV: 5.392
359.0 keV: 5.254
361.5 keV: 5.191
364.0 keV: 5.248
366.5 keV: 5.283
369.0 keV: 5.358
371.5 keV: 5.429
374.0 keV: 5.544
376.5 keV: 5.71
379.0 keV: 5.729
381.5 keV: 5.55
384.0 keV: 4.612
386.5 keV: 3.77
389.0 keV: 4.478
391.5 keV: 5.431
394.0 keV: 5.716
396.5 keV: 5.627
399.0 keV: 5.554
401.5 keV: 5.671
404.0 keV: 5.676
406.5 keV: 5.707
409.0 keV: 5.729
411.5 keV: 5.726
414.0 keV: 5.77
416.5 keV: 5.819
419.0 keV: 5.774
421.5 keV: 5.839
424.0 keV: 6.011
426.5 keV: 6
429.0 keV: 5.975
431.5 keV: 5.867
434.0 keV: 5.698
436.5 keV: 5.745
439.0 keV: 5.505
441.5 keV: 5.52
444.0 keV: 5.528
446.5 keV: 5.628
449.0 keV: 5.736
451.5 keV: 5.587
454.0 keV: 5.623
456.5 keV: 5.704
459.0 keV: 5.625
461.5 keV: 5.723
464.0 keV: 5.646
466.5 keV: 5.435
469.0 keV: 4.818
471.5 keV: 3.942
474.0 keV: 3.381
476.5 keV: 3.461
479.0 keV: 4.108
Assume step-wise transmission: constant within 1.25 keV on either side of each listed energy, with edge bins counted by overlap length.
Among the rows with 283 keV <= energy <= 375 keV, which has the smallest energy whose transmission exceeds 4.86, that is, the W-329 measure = 311.5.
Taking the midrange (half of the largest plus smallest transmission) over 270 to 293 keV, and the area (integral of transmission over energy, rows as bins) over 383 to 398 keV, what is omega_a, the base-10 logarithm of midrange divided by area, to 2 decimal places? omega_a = -1.21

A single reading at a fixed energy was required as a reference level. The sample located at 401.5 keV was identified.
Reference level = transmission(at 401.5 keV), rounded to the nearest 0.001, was 5.671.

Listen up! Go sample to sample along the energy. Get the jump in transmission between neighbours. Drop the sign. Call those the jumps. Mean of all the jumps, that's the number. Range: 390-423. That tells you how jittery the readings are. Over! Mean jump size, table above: 0.07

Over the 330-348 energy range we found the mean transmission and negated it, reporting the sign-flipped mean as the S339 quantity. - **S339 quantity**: -5.4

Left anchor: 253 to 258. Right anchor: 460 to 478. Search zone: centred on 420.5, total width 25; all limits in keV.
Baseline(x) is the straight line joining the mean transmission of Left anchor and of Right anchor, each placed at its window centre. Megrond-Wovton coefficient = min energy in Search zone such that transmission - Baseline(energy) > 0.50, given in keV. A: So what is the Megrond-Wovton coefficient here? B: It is 409.0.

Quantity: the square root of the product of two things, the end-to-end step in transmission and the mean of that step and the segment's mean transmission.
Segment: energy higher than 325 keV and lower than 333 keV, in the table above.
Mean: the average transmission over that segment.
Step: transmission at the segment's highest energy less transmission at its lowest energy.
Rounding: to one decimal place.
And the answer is 0.2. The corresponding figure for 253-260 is 0.8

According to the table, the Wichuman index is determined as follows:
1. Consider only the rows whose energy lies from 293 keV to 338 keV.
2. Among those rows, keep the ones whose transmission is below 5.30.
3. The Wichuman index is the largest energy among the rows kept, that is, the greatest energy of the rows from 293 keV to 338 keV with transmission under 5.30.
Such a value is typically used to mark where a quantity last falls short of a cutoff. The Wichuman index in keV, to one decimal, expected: 316.5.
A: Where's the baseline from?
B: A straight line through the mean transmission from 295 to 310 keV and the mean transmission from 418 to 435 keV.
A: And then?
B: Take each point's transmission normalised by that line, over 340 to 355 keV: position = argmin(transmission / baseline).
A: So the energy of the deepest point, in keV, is 354.0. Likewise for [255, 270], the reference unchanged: 269.0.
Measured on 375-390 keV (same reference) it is 386.5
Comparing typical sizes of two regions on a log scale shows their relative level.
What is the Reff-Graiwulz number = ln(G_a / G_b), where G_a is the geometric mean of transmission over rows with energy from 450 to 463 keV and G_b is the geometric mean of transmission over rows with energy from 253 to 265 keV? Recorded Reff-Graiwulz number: 0.12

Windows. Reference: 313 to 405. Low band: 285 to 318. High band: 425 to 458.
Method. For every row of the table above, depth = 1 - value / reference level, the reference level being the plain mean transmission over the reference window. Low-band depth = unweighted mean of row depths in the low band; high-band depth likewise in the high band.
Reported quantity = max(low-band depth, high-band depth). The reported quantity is 0.16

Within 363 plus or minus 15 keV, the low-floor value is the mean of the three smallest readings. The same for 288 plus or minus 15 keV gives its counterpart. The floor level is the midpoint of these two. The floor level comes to 4.7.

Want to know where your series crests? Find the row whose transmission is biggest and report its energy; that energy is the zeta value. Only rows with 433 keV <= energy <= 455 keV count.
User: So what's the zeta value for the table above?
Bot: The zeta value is 436.5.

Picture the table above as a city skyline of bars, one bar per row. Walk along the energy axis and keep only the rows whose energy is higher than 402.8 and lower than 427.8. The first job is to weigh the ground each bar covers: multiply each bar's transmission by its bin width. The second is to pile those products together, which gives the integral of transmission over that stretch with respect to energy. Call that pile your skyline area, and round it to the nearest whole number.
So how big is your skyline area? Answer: 145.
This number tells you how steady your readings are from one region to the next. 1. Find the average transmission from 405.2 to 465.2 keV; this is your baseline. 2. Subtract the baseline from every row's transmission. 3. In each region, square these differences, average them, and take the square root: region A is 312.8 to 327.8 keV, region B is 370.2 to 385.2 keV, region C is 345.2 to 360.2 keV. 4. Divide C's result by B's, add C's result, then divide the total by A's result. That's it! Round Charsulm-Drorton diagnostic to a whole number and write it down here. 3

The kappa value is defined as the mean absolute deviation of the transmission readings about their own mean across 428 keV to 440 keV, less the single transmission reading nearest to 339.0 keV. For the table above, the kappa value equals -5.30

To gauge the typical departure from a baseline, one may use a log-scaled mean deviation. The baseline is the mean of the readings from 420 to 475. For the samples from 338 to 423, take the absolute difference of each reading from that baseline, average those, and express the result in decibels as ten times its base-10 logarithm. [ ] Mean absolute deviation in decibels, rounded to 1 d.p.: -5.6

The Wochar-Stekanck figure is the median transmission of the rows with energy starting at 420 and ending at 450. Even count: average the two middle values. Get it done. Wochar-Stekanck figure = 5.74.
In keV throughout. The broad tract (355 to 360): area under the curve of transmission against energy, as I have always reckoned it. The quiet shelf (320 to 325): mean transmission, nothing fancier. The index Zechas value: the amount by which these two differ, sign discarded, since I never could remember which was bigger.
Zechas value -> 21.2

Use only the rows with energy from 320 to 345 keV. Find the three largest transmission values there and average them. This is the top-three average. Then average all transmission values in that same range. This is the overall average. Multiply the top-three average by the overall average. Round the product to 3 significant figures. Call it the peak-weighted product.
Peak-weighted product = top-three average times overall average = 29.6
